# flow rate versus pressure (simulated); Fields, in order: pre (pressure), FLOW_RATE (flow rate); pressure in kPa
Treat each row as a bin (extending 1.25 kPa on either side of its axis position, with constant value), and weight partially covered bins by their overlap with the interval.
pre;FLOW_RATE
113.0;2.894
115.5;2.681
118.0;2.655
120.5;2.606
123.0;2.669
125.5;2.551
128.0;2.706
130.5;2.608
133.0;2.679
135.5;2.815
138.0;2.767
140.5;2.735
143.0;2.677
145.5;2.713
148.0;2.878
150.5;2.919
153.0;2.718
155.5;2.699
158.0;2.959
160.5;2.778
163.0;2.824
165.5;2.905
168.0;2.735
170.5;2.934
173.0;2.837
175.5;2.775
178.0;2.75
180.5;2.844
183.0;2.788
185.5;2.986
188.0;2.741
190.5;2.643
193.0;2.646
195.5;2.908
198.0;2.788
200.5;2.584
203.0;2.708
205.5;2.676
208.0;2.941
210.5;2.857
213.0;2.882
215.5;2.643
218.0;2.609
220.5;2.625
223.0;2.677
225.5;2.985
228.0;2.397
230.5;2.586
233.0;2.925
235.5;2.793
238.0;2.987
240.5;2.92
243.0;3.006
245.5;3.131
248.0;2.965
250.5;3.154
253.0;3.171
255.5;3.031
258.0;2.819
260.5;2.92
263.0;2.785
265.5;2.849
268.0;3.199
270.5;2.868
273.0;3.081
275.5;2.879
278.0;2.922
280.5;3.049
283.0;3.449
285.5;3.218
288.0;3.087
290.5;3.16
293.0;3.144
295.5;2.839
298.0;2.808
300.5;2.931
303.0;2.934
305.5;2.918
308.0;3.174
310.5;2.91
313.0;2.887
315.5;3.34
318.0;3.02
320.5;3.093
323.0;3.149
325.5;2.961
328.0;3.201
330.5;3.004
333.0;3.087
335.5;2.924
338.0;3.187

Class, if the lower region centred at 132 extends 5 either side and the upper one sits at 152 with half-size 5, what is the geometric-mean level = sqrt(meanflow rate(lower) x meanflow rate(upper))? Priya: 2.75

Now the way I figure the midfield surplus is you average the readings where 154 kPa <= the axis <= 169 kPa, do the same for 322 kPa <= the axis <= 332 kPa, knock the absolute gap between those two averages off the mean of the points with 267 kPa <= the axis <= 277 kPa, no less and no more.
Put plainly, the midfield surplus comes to 2.74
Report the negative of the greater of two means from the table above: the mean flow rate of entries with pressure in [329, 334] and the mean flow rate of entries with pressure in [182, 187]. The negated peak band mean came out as -3.05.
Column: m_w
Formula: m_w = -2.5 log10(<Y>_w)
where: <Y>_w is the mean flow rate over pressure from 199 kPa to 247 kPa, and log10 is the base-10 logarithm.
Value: -1.11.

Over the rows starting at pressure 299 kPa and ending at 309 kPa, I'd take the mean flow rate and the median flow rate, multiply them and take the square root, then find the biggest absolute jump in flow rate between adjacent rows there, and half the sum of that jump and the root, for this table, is 1.61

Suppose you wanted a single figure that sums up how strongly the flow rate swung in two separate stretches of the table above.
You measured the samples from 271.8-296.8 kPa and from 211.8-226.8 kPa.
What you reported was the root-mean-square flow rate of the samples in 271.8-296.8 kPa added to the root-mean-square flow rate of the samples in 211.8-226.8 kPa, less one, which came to 4.83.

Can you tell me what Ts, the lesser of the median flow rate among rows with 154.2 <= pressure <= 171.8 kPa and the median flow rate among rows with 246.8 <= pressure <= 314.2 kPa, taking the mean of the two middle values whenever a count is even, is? 2.82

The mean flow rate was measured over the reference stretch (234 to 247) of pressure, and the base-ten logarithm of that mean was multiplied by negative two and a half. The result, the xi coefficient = -1.18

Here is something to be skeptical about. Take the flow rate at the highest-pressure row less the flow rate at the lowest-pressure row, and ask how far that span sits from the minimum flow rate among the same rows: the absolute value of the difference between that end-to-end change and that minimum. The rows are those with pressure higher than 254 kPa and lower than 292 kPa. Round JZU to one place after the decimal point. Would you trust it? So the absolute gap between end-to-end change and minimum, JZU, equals 2.7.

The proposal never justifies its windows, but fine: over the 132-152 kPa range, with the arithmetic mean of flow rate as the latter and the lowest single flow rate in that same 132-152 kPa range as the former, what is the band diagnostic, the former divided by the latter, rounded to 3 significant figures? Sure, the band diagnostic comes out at 0.965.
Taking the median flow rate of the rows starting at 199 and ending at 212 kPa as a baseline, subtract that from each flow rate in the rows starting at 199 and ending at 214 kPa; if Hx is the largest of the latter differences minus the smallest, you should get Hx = 0.36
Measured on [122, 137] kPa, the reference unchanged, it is 0.26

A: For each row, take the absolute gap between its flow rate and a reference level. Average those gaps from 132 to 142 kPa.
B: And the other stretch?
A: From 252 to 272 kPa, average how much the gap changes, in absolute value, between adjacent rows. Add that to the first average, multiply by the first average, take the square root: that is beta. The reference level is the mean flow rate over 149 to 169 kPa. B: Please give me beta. 0.13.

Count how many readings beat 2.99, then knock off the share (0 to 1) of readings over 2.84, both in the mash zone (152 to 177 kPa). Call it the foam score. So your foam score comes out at -0.30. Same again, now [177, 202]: -0.30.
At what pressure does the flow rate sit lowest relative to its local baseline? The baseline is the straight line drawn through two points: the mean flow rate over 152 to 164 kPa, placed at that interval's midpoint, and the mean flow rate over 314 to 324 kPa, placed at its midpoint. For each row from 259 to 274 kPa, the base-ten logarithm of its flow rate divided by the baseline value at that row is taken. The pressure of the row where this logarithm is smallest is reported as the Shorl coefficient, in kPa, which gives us 263.0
